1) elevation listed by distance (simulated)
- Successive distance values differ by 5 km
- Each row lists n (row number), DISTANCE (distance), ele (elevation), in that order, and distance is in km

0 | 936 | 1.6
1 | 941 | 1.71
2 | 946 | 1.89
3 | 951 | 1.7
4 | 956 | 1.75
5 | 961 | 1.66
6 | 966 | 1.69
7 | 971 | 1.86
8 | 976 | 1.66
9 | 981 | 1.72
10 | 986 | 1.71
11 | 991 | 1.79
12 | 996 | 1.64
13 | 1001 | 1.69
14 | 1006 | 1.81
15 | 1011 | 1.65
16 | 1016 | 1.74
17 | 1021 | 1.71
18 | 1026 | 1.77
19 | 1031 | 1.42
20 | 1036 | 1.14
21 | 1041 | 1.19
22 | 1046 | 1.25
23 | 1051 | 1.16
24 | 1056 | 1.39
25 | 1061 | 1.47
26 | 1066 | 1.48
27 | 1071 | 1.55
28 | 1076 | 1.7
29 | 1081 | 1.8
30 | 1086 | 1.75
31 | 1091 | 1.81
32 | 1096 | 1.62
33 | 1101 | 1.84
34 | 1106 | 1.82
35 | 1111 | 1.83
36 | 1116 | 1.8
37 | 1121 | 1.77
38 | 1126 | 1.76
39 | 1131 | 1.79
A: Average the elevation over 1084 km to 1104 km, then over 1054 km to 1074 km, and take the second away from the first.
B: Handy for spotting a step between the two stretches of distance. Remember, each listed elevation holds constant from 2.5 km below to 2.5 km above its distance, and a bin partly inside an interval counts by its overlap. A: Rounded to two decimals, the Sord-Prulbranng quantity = 0.28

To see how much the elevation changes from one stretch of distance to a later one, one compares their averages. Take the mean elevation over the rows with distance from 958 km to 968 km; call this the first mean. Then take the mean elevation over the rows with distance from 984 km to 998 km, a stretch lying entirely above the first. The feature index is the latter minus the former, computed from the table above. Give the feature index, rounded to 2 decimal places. 0.04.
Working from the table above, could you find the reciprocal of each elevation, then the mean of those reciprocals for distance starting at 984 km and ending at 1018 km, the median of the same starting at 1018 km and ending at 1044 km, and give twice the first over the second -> 1.65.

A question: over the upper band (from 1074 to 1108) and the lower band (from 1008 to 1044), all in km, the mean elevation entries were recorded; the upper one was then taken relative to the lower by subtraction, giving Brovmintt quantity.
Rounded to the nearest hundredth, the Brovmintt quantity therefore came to 0.25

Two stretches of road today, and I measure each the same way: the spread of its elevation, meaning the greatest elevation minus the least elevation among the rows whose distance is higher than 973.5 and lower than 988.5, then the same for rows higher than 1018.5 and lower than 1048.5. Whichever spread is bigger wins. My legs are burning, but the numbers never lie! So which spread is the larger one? 0.63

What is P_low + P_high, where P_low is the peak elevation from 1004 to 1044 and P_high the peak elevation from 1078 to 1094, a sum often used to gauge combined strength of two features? 3.62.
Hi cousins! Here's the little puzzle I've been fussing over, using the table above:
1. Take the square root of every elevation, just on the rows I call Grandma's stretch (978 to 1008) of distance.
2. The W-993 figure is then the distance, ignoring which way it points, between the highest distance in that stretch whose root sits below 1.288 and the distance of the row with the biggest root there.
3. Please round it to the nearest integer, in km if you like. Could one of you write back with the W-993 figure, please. 10 km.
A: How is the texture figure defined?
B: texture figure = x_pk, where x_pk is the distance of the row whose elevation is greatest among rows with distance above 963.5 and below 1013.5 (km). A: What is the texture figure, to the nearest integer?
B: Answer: 971 km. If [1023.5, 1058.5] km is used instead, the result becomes 1026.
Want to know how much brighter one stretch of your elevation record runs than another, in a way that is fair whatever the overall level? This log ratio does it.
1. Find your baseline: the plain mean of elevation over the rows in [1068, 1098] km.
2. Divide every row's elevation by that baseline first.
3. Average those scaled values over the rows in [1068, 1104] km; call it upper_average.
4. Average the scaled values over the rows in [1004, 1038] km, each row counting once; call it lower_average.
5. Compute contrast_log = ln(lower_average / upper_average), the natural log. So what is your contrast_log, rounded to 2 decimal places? -0.07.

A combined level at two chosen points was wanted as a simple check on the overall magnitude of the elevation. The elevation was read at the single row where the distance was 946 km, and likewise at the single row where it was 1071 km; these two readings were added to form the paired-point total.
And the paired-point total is 3.44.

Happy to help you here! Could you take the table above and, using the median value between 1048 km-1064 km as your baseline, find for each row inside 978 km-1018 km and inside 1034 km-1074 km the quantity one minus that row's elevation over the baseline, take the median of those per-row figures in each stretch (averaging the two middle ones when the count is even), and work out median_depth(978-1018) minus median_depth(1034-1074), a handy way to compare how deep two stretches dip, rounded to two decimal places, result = -0.28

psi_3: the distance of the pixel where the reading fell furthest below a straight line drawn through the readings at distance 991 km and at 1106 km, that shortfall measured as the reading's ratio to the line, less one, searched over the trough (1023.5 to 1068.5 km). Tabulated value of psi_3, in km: 1036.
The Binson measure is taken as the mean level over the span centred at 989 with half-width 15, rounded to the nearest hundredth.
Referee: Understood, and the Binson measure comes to 1.70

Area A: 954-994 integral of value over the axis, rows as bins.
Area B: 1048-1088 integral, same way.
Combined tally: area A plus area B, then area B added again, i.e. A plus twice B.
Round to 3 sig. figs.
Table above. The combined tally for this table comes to 192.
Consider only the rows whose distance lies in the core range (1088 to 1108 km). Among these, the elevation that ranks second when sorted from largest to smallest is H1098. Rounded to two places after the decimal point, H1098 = 1.82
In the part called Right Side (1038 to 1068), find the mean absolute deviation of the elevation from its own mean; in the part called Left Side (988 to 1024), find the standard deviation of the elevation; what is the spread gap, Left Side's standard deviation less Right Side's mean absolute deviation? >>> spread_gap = -0.06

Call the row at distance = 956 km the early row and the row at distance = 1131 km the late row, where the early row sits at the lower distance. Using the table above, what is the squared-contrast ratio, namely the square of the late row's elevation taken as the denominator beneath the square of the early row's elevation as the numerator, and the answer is 0.96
